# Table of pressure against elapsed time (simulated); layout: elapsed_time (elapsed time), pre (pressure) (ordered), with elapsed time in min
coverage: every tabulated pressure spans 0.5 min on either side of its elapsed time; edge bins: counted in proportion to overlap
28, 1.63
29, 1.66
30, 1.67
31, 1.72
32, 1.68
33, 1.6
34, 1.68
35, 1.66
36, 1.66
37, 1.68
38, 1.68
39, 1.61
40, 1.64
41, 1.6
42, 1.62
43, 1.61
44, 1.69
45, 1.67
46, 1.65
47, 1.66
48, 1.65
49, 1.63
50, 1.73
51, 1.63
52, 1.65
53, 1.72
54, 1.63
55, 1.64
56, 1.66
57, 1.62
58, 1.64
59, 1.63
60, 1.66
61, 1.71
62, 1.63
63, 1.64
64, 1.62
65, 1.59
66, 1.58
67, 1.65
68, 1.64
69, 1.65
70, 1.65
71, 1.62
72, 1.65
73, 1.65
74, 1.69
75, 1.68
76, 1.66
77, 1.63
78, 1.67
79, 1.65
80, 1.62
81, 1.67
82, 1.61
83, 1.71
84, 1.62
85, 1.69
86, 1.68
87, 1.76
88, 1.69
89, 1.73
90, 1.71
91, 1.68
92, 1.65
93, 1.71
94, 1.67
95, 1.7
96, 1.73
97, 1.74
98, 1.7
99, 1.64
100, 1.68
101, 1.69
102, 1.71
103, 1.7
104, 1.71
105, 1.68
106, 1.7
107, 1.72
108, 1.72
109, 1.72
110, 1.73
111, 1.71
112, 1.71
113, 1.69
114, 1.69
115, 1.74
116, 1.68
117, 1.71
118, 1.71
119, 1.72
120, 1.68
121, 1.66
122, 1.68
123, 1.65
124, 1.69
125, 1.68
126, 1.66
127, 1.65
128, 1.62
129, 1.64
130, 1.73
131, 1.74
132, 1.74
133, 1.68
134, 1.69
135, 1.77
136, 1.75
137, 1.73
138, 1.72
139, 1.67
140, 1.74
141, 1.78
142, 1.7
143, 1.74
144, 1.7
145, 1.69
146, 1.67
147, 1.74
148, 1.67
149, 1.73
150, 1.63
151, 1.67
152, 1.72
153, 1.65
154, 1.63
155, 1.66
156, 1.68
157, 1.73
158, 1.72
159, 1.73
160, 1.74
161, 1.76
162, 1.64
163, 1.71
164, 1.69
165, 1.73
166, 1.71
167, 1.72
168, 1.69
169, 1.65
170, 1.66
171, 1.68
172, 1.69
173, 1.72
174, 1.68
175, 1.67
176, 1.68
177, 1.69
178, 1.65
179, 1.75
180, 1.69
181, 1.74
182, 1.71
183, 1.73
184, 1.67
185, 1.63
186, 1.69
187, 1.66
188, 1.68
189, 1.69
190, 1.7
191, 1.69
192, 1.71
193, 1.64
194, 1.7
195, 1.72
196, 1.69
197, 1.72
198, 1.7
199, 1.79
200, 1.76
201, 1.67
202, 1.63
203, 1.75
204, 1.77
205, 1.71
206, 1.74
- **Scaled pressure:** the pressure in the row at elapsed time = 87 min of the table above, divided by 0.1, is 17.6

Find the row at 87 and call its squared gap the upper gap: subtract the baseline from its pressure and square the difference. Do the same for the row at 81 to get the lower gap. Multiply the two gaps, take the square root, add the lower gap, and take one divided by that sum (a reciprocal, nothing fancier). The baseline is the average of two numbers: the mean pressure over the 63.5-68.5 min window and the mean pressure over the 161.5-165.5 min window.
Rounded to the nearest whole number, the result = 523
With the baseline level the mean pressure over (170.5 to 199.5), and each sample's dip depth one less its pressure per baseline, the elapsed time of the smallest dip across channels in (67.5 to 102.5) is 87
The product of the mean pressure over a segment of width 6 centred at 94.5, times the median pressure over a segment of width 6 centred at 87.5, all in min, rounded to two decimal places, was 2.89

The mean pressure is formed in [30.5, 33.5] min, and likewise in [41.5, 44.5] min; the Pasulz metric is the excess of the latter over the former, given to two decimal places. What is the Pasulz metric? -0.03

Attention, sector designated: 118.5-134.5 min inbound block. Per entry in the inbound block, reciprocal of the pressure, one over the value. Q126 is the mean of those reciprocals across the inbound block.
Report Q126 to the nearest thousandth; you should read 0.595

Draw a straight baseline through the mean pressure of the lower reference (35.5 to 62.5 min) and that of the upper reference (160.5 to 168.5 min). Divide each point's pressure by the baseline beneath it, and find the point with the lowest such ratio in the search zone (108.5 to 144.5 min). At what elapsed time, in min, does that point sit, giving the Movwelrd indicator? 128 min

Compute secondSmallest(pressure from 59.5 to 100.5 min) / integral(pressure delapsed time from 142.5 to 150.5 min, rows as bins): 0.12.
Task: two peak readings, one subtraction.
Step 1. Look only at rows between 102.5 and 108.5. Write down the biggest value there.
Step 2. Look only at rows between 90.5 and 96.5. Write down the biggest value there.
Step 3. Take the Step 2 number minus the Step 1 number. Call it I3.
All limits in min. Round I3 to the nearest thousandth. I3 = 0.010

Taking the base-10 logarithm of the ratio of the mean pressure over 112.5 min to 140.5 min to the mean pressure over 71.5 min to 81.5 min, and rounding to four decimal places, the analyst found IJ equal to 0.0103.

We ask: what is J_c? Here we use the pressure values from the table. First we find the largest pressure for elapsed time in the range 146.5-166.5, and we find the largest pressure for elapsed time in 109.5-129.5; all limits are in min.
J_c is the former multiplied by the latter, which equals 3.06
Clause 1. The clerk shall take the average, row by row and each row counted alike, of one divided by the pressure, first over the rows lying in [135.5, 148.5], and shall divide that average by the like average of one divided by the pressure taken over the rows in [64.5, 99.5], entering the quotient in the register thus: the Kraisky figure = 0.972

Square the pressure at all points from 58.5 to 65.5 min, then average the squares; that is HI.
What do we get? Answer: 2.69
